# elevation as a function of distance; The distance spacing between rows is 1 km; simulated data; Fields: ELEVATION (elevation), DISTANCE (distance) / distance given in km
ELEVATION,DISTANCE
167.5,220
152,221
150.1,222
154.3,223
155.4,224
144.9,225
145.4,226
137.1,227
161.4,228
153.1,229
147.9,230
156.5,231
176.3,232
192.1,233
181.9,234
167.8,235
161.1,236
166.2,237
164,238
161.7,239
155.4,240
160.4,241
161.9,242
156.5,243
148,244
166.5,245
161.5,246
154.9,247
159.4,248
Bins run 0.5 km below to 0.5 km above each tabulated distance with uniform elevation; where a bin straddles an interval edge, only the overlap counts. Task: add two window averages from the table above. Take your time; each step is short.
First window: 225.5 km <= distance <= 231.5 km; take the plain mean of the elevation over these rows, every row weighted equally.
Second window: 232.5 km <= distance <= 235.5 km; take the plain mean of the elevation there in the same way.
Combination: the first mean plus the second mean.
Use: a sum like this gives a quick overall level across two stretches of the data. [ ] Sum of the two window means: 331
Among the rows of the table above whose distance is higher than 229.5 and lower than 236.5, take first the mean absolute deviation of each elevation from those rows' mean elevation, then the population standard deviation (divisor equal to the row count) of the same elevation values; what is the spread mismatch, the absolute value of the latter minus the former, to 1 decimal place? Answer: 1.9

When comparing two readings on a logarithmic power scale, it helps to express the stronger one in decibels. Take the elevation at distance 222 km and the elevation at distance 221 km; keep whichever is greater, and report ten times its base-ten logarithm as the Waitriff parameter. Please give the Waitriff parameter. 21.8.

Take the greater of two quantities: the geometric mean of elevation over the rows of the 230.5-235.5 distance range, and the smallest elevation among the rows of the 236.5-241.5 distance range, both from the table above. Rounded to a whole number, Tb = 174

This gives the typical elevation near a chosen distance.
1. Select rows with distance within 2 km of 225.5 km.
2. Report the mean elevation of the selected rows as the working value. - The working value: 146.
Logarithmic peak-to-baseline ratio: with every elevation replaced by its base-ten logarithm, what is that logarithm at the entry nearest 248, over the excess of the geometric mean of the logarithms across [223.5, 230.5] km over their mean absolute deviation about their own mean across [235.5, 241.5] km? 1.02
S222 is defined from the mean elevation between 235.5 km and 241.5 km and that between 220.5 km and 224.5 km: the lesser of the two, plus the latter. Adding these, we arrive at 306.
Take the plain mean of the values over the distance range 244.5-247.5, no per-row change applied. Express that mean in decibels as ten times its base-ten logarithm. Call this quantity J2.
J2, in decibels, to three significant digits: 22.1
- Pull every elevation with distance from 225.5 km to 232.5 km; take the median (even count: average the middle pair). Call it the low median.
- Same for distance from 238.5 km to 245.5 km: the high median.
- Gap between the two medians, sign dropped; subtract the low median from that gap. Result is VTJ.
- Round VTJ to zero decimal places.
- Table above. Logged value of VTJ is -146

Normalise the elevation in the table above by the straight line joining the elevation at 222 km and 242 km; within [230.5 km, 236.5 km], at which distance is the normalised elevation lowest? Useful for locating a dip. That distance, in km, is 231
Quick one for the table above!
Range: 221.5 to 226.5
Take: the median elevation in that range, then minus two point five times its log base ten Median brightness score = -5.44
